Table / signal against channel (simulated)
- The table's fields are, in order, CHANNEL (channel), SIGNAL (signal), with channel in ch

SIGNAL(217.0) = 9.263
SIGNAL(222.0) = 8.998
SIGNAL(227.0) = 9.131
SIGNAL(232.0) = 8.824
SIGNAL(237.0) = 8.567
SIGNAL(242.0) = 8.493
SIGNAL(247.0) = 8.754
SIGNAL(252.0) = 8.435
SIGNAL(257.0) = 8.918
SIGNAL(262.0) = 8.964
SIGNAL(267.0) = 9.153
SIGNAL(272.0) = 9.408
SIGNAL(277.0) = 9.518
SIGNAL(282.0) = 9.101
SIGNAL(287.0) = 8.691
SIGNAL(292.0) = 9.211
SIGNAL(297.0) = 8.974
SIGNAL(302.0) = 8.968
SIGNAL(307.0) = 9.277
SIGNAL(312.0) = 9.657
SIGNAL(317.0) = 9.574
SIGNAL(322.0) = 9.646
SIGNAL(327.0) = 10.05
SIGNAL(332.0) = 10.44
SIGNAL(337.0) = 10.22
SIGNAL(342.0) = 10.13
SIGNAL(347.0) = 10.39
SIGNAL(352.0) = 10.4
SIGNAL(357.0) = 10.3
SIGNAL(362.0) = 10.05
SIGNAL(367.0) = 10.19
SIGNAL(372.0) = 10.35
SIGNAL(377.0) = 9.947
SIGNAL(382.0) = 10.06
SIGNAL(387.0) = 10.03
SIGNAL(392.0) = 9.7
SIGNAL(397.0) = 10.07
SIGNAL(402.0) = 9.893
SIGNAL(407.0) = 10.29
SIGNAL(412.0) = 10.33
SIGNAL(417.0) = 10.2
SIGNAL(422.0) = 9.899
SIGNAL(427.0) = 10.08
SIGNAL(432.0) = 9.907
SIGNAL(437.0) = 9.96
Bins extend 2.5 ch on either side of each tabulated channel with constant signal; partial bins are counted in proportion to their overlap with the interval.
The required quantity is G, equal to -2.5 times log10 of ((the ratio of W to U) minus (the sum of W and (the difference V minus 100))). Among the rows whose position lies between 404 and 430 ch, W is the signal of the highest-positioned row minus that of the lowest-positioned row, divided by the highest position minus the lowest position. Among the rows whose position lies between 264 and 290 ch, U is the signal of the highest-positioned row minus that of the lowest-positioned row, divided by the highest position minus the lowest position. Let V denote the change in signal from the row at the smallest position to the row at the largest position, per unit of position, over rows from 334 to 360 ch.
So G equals -5.00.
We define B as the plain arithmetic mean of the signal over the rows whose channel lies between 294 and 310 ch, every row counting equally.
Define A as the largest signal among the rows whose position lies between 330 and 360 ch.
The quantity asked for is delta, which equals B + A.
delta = 19.5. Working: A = 10.44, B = 9.1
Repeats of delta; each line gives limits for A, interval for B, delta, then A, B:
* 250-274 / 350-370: 19.6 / 9.408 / 10.2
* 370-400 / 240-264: 19.1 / 10.35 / 8.7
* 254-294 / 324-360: 19.8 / 9.518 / 10.3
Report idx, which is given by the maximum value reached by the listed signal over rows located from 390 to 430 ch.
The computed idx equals 10.33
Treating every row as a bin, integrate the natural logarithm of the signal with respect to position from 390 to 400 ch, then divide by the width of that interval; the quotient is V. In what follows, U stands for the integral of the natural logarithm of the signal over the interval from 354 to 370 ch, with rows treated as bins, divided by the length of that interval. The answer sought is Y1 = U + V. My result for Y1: 4.61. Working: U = 2.32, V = 2.29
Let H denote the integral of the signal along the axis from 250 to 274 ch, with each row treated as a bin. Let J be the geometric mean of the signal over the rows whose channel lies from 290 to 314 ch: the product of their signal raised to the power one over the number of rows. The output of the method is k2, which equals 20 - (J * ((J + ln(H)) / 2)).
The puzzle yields -47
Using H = 215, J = 9.2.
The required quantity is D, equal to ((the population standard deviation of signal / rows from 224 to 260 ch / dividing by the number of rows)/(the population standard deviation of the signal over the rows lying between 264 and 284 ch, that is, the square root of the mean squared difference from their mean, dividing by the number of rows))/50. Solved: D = 0.0267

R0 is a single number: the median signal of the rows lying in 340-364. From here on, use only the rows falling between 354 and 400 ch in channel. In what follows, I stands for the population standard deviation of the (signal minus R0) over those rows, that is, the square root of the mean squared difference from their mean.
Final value 0.18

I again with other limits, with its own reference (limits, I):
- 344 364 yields 0.14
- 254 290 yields 0.26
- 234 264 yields 0.20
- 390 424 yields 0.22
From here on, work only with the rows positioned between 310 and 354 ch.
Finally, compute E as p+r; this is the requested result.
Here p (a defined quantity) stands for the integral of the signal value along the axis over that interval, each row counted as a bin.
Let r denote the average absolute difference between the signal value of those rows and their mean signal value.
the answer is 443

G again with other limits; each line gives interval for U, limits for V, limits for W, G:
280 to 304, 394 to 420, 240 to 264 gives -4.96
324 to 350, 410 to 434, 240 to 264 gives -5.01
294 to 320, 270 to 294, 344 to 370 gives -5.00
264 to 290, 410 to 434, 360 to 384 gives -5.00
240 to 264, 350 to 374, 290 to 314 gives -5.01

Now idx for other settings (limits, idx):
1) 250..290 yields 9.518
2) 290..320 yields 9.657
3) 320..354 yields 10.44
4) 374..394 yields 10.06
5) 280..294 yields 9.211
